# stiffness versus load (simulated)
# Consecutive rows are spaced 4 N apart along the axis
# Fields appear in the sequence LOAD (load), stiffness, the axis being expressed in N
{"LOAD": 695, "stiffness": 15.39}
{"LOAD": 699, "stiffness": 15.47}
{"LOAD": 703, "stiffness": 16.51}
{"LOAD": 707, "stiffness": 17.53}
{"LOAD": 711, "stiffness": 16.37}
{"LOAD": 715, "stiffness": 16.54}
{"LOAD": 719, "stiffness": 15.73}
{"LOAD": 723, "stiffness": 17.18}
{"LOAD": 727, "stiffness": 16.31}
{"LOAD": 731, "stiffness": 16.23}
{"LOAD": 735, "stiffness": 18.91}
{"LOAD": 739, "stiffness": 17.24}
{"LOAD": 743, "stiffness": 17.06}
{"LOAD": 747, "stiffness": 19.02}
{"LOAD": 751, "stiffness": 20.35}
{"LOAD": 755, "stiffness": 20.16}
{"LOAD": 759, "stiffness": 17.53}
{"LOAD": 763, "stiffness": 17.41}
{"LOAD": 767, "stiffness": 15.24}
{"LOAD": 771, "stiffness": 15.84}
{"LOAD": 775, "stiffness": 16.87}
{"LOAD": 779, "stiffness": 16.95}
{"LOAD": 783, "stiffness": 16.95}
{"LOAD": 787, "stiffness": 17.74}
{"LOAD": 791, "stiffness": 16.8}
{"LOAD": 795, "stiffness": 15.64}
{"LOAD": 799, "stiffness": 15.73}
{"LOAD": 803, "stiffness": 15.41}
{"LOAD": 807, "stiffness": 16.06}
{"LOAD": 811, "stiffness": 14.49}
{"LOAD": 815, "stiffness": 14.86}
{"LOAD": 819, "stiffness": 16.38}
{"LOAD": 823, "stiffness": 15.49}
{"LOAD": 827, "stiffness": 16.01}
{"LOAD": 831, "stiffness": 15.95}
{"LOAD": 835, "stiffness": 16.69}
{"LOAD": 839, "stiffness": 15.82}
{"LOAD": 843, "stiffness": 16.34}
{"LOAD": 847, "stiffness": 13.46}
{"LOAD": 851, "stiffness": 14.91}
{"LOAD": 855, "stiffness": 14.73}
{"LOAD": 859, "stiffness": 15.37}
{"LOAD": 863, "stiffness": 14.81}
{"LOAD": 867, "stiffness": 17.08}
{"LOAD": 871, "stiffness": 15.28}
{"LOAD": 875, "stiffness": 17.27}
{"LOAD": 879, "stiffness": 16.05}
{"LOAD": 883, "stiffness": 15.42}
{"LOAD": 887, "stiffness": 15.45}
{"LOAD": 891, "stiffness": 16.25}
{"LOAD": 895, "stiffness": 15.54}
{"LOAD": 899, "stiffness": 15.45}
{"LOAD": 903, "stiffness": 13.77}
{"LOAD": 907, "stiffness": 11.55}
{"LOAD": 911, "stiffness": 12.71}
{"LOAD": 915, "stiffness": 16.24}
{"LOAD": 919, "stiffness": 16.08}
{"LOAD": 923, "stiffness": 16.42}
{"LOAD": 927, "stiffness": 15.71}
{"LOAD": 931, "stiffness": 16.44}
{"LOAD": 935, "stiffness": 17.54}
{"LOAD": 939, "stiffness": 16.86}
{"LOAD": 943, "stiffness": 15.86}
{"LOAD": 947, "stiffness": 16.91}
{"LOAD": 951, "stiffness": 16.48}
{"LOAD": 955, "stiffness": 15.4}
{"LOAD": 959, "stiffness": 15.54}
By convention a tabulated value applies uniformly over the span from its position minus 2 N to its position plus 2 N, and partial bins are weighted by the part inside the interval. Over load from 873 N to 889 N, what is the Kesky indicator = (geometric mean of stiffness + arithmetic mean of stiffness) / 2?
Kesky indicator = 16.0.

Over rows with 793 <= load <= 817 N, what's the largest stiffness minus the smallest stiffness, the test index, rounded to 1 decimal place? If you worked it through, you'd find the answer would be 1.6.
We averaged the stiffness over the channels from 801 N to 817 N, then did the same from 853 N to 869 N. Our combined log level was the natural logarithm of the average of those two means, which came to 2.73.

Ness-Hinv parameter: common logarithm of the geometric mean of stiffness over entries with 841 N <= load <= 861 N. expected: 1.17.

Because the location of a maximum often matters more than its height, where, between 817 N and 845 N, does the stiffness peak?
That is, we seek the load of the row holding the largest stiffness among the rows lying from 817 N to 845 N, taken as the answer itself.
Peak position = 835 N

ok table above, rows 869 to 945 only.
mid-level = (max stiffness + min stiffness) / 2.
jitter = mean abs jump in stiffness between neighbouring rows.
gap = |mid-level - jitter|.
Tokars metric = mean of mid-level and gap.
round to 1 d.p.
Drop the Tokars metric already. 14.0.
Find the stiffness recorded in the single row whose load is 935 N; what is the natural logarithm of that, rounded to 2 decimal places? 2.86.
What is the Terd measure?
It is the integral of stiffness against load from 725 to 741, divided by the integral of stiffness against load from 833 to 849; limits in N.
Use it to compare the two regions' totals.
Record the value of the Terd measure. 1.10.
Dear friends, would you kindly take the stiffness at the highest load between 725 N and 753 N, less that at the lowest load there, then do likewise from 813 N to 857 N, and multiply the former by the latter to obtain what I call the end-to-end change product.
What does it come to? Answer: -0.5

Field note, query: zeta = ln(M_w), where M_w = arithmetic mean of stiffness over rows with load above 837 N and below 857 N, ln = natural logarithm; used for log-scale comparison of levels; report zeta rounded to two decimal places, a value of 2.71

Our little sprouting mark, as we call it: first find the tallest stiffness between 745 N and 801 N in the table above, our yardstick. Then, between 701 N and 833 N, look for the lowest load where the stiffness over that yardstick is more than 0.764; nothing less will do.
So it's 703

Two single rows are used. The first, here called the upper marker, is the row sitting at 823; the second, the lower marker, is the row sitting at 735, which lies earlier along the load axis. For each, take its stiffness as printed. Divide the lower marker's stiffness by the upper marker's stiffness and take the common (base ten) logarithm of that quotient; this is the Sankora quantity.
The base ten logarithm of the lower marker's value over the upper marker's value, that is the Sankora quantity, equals 0.09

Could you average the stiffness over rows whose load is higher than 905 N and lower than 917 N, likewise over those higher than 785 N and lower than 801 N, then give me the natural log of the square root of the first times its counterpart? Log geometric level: 2.70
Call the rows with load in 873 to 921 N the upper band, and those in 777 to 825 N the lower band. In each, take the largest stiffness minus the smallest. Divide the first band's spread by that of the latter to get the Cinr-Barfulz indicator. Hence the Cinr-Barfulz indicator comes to 1.76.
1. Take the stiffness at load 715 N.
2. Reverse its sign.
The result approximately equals -16.5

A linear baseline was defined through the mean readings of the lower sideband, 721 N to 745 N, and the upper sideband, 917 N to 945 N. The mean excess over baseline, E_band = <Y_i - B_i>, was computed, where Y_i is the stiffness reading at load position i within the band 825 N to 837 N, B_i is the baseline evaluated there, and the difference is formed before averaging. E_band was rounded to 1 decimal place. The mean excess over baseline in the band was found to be -0.6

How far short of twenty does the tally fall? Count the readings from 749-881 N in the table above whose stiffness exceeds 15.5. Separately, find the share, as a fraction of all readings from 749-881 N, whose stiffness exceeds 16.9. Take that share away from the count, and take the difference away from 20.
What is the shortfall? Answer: -1.7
